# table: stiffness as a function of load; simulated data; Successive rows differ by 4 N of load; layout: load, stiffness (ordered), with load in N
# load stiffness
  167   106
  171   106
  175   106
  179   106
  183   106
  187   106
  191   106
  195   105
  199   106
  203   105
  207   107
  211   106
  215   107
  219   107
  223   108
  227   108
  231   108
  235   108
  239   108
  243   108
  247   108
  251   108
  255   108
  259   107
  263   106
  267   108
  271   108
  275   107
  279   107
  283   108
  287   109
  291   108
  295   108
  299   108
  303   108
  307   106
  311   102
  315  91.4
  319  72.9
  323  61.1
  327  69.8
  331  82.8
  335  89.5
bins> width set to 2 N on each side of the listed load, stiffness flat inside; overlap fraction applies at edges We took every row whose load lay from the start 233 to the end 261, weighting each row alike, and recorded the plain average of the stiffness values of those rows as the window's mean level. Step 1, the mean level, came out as 108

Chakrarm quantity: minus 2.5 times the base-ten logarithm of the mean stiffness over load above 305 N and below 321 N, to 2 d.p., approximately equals -4.92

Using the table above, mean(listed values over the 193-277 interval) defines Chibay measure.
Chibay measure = 107.2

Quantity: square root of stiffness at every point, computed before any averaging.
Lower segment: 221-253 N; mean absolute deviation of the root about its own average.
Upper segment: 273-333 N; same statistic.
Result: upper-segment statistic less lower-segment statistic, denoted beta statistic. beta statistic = 0.74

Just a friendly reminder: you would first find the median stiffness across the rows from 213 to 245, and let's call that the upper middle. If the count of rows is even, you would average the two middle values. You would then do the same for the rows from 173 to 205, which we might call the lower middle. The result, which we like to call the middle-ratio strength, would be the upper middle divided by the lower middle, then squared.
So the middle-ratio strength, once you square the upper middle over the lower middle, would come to 1.04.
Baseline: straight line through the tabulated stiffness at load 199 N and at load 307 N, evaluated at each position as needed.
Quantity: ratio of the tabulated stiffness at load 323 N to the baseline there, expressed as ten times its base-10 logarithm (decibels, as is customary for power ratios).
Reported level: -2.39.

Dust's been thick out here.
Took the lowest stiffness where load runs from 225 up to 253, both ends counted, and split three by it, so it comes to 0.0278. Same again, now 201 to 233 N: 0.0286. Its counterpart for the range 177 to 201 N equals 0.0286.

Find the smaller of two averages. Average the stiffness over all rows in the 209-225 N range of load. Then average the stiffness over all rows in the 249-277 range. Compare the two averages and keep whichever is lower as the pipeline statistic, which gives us 107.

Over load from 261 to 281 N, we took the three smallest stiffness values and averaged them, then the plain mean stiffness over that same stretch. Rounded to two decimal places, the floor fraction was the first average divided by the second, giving 1.00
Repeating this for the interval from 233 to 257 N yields 1.00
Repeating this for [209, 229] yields 1.00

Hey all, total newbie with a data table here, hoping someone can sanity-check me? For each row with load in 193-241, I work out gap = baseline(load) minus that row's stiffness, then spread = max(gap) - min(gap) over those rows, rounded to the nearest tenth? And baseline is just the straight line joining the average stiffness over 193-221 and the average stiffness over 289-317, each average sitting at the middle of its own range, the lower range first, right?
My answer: 3.8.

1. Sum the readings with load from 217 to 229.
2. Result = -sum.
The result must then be -323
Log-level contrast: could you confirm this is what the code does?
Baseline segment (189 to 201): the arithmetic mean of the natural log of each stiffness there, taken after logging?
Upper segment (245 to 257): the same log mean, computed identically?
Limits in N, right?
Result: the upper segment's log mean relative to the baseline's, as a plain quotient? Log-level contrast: 1.00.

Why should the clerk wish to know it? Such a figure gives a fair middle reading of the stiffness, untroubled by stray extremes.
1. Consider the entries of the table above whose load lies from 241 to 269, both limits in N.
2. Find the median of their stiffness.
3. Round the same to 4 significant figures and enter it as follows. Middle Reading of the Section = 108.0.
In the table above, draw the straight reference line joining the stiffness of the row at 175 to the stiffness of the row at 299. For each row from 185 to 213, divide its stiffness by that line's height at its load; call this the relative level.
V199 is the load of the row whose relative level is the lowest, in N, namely 203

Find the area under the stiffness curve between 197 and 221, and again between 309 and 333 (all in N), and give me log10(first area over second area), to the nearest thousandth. 0.124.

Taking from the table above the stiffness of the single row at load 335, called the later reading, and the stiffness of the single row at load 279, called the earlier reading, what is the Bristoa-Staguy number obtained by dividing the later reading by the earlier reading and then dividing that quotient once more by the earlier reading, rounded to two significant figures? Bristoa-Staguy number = 0.0078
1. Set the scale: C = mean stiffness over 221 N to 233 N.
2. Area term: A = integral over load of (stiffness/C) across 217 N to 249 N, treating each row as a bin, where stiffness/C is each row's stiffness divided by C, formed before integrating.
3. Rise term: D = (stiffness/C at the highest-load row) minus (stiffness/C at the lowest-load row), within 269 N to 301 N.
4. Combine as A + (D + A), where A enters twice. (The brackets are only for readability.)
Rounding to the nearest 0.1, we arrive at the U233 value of 63.9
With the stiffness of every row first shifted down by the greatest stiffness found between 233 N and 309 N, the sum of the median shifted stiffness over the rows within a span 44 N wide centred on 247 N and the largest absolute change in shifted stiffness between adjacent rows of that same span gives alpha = 1.0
